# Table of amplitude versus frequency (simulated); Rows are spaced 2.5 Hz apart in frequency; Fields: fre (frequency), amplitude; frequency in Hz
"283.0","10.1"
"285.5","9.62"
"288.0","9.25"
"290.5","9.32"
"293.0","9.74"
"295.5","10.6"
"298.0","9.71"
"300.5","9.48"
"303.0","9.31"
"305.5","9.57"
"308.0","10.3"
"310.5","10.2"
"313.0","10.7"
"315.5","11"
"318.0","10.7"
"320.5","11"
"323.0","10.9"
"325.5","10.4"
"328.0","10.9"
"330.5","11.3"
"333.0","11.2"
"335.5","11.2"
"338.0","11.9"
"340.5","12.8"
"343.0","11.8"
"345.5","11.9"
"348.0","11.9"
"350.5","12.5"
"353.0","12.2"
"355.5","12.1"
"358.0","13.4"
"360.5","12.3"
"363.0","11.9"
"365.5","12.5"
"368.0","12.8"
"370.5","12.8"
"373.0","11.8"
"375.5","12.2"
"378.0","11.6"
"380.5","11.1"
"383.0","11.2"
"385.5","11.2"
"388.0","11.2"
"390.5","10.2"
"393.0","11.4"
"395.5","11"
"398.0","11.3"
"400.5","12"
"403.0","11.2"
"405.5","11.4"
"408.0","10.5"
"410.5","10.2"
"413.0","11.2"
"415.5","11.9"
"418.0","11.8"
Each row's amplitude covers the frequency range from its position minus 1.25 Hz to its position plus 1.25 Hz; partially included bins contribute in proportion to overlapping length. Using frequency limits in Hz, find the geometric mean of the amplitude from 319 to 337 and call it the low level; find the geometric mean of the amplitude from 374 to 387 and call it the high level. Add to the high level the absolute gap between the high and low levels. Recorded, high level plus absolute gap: 11.9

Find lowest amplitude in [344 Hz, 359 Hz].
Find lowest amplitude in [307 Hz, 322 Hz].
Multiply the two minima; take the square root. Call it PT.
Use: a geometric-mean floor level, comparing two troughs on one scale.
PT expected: 11.02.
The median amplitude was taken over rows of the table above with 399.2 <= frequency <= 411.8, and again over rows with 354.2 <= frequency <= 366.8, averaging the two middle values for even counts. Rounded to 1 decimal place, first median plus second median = 23.5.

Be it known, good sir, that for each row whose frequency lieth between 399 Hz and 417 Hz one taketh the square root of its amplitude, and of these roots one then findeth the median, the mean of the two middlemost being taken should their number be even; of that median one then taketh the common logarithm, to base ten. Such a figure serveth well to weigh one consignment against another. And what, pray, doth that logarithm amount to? 0.525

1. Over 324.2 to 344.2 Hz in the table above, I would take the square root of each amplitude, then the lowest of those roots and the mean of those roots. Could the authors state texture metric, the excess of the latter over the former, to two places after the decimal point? 0.16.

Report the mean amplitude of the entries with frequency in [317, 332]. 10.9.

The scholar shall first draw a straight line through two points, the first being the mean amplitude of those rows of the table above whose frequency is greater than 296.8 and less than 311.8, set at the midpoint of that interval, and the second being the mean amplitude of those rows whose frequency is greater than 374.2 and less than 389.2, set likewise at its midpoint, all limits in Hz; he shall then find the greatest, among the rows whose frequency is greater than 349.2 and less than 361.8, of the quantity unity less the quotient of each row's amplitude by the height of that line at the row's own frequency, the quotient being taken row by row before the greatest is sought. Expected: -0.11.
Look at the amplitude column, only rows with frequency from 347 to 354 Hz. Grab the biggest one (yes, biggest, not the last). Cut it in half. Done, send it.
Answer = 6.25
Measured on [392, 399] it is 5.70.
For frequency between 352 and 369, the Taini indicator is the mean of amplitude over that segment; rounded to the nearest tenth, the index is 12.5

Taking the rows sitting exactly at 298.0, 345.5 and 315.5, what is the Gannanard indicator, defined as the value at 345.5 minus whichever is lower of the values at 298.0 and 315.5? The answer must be 2.2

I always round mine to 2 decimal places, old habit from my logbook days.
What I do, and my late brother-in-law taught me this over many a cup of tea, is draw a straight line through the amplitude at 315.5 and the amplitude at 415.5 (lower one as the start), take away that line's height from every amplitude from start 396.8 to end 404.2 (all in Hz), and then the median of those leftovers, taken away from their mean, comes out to 0.18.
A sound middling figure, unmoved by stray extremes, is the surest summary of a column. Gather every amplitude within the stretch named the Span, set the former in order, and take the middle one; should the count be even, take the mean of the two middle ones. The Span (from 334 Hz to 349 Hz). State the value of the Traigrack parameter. 11.9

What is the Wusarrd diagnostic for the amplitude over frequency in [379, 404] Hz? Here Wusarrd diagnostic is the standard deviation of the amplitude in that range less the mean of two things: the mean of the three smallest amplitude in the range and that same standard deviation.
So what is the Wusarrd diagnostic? -5.2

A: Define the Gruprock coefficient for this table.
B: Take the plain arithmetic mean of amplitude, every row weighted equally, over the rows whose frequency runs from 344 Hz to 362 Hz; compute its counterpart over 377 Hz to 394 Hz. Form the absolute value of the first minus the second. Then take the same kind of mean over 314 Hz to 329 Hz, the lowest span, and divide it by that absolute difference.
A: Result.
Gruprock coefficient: 9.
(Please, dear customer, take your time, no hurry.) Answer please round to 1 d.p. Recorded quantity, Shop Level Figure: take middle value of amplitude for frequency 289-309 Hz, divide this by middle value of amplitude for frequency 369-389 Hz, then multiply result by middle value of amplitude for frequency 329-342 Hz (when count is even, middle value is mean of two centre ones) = 9.6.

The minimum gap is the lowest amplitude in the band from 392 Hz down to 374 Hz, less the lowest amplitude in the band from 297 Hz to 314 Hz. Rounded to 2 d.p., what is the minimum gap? 0.89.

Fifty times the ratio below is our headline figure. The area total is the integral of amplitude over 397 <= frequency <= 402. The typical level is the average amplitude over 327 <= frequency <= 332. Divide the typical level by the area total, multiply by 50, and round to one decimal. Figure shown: 9.5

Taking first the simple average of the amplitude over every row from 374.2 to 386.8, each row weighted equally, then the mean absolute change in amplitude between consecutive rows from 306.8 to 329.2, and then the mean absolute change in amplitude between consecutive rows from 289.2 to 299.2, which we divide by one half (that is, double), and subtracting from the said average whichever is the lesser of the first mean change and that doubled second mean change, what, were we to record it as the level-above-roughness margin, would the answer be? 11.1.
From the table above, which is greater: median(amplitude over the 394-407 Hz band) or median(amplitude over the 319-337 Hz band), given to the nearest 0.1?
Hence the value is 11.3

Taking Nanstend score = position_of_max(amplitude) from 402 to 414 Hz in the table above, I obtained 405.5 Hz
